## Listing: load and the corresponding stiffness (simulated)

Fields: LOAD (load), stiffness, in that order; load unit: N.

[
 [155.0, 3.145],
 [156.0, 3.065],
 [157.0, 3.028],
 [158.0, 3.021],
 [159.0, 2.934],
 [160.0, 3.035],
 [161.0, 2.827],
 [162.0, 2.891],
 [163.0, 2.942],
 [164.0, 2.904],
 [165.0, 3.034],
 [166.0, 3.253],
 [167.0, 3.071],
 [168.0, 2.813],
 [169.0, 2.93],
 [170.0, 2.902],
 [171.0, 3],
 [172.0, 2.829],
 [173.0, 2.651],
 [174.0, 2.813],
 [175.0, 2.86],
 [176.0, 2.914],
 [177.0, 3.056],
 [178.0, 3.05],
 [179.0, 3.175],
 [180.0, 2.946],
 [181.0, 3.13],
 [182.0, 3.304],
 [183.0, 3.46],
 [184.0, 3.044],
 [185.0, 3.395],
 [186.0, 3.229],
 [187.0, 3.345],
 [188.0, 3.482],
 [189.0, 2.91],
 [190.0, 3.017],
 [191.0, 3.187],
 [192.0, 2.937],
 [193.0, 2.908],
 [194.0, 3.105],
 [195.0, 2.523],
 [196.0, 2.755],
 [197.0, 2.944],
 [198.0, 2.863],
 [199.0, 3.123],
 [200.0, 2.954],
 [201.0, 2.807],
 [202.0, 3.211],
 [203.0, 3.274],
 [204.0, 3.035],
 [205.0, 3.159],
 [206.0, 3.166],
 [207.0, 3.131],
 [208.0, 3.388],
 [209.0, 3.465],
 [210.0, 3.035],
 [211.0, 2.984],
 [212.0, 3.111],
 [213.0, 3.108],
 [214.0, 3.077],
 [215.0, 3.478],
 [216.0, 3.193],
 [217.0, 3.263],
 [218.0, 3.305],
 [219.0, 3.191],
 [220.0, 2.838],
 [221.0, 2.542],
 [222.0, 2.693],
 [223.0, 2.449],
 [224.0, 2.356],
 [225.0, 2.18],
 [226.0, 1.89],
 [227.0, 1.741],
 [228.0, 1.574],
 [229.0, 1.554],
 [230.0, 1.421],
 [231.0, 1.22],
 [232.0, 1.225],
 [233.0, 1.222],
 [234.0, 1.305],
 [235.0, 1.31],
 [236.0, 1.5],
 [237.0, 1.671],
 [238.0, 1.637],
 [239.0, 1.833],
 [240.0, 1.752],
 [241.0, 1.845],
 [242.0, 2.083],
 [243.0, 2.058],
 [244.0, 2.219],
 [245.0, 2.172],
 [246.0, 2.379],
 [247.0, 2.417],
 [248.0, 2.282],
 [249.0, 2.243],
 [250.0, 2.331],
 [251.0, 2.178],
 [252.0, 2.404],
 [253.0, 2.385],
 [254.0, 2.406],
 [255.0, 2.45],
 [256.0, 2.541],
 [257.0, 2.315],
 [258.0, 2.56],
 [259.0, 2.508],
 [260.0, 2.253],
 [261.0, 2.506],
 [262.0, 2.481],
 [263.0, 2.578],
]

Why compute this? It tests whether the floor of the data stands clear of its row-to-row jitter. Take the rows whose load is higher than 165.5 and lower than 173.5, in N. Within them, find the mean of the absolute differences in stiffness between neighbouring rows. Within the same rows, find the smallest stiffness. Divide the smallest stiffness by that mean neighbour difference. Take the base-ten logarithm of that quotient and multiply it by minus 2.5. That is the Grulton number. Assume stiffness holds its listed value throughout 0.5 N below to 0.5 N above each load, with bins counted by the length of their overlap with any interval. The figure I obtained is -3.1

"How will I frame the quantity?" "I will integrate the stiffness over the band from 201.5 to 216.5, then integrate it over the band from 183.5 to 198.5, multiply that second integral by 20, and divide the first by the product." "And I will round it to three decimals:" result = 0.052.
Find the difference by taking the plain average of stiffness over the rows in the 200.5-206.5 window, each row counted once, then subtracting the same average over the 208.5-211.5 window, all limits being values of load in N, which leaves -0.1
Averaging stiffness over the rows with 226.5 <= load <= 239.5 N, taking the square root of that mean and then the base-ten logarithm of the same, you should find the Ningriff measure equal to 0.085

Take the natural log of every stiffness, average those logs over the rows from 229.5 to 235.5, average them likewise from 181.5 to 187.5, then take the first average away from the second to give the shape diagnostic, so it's 0.94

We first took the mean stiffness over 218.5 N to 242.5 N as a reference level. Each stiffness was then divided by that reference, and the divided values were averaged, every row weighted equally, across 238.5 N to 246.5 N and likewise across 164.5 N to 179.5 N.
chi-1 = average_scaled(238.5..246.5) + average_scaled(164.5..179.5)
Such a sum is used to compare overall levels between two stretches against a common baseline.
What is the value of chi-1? 2.7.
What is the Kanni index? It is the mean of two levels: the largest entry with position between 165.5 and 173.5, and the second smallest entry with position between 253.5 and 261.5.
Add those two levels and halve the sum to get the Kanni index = 2.78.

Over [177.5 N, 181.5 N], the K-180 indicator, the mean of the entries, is 3.08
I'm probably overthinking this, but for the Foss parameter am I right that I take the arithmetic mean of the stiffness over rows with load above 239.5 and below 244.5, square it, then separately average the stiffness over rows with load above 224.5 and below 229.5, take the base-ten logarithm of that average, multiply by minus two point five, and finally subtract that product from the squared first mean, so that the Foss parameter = 4.6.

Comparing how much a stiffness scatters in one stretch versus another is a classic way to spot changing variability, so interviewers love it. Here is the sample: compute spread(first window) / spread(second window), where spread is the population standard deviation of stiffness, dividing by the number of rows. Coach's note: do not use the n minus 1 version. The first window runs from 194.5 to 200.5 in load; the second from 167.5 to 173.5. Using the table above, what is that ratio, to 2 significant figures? 1.7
